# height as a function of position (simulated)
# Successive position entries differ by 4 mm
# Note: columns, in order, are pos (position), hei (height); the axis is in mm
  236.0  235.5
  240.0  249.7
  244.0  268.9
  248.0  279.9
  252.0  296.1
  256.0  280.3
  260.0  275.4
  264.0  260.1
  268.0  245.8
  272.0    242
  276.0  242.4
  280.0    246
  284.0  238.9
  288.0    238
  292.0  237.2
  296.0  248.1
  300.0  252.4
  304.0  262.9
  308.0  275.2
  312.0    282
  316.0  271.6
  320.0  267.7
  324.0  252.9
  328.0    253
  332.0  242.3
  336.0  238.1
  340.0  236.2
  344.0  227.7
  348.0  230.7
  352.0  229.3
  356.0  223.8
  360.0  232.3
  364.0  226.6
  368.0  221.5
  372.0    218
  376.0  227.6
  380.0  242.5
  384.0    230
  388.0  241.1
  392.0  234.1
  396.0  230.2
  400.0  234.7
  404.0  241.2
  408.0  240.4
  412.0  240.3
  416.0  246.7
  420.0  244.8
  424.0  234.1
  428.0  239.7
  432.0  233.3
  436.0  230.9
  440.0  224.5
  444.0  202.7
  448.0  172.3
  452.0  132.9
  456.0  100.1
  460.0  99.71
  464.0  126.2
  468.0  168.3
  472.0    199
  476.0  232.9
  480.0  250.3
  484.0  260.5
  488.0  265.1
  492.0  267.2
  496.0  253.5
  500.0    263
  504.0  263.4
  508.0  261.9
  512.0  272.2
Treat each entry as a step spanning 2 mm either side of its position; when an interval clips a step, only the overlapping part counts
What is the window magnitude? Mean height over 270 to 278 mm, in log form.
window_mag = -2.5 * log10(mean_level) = -5.96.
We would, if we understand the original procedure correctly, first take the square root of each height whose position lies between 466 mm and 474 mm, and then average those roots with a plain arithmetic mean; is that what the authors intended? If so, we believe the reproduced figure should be 13.5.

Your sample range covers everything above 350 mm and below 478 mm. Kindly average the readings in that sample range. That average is 213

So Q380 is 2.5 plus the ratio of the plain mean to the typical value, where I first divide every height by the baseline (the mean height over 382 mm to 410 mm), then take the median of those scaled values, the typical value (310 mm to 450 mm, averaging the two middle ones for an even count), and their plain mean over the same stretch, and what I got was 3.51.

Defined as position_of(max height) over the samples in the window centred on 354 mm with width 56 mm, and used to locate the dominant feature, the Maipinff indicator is 328.0 mm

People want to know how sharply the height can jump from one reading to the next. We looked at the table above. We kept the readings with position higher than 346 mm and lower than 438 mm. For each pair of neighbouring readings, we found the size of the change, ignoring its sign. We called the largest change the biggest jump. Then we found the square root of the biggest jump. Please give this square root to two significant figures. 3.9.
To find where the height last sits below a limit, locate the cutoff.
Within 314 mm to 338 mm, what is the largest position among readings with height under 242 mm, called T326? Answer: 336.0 mm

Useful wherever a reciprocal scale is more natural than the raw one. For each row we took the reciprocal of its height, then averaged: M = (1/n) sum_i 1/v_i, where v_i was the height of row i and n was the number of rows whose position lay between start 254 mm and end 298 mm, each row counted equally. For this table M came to 0.0040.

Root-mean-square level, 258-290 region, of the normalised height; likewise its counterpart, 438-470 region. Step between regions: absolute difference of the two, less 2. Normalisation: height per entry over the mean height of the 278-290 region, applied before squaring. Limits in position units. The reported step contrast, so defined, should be -1.63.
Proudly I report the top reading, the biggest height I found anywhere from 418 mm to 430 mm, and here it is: 244.8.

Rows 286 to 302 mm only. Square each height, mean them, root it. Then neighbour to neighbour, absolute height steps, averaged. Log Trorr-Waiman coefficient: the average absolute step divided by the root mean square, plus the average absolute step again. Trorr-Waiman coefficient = 5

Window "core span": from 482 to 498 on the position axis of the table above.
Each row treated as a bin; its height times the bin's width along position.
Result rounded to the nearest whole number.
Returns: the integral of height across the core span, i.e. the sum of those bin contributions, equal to 4185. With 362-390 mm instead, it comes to 6429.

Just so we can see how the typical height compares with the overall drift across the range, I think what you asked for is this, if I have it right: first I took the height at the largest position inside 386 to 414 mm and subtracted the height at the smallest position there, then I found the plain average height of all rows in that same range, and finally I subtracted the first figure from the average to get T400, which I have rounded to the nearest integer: 238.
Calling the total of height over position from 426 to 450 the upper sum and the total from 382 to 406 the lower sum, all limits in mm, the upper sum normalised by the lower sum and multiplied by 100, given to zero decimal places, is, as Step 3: 92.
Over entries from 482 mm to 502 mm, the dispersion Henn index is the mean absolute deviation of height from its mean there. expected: 3.9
